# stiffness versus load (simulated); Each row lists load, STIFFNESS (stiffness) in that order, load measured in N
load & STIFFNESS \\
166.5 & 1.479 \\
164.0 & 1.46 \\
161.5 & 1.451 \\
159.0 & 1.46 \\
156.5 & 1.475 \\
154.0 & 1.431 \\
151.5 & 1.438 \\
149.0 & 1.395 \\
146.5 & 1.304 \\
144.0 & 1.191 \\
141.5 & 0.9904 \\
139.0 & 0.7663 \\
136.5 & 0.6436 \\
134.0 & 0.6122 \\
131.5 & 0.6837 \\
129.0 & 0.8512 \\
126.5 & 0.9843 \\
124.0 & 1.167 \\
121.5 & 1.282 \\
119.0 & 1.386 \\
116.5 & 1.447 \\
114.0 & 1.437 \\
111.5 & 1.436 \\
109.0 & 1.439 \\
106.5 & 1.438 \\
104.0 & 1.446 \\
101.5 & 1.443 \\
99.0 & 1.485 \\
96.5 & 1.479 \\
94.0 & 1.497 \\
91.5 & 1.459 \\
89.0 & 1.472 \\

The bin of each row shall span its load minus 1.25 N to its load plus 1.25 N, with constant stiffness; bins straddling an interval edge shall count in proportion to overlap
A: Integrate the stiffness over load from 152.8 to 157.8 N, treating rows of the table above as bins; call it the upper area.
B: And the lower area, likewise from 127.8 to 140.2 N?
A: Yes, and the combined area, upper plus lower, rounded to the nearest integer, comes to 16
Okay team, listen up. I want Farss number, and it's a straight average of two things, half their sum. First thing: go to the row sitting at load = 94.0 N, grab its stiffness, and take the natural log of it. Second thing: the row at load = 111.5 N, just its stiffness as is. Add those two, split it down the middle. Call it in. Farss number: 0.92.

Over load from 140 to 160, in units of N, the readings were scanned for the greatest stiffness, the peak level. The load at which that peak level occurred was 156.5 N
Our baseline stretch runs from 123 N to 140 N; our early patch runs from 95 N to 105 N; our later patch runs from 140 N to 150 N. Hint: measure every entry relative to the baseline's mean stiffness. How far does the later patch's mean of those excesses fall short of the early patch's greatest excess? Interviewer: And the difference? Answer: 0.3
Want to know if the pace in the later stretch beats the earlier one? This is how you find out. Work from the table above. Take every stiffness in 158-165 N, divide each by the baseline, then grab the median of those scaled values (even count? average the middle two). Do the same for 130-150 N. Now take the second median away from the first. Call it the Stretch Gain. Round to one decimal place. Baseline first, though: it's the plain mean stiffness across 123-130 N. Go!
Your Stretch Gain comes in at 0.6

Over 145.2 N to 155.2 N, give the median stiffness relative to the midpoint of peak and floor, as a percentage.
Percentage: 103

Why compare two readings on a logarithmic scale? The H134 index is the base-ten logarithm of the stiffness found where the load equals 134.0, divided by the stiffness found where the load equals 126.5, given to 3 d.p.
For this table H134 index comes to -0.206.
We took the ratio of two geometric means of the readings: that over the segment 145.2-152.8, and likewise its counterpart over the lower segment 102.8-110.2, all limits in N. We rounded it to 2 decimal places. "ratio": 0.96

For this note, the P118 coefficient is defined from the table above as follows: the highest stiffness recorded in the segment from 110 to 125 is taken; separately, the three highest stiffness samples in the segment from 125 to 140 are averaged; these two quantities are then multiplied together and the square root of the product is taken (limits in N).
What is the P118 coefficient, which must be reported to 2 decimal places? 1.12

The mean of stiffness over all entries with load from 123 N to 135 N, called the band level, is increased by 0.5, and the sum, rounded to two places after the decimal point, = 1.36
